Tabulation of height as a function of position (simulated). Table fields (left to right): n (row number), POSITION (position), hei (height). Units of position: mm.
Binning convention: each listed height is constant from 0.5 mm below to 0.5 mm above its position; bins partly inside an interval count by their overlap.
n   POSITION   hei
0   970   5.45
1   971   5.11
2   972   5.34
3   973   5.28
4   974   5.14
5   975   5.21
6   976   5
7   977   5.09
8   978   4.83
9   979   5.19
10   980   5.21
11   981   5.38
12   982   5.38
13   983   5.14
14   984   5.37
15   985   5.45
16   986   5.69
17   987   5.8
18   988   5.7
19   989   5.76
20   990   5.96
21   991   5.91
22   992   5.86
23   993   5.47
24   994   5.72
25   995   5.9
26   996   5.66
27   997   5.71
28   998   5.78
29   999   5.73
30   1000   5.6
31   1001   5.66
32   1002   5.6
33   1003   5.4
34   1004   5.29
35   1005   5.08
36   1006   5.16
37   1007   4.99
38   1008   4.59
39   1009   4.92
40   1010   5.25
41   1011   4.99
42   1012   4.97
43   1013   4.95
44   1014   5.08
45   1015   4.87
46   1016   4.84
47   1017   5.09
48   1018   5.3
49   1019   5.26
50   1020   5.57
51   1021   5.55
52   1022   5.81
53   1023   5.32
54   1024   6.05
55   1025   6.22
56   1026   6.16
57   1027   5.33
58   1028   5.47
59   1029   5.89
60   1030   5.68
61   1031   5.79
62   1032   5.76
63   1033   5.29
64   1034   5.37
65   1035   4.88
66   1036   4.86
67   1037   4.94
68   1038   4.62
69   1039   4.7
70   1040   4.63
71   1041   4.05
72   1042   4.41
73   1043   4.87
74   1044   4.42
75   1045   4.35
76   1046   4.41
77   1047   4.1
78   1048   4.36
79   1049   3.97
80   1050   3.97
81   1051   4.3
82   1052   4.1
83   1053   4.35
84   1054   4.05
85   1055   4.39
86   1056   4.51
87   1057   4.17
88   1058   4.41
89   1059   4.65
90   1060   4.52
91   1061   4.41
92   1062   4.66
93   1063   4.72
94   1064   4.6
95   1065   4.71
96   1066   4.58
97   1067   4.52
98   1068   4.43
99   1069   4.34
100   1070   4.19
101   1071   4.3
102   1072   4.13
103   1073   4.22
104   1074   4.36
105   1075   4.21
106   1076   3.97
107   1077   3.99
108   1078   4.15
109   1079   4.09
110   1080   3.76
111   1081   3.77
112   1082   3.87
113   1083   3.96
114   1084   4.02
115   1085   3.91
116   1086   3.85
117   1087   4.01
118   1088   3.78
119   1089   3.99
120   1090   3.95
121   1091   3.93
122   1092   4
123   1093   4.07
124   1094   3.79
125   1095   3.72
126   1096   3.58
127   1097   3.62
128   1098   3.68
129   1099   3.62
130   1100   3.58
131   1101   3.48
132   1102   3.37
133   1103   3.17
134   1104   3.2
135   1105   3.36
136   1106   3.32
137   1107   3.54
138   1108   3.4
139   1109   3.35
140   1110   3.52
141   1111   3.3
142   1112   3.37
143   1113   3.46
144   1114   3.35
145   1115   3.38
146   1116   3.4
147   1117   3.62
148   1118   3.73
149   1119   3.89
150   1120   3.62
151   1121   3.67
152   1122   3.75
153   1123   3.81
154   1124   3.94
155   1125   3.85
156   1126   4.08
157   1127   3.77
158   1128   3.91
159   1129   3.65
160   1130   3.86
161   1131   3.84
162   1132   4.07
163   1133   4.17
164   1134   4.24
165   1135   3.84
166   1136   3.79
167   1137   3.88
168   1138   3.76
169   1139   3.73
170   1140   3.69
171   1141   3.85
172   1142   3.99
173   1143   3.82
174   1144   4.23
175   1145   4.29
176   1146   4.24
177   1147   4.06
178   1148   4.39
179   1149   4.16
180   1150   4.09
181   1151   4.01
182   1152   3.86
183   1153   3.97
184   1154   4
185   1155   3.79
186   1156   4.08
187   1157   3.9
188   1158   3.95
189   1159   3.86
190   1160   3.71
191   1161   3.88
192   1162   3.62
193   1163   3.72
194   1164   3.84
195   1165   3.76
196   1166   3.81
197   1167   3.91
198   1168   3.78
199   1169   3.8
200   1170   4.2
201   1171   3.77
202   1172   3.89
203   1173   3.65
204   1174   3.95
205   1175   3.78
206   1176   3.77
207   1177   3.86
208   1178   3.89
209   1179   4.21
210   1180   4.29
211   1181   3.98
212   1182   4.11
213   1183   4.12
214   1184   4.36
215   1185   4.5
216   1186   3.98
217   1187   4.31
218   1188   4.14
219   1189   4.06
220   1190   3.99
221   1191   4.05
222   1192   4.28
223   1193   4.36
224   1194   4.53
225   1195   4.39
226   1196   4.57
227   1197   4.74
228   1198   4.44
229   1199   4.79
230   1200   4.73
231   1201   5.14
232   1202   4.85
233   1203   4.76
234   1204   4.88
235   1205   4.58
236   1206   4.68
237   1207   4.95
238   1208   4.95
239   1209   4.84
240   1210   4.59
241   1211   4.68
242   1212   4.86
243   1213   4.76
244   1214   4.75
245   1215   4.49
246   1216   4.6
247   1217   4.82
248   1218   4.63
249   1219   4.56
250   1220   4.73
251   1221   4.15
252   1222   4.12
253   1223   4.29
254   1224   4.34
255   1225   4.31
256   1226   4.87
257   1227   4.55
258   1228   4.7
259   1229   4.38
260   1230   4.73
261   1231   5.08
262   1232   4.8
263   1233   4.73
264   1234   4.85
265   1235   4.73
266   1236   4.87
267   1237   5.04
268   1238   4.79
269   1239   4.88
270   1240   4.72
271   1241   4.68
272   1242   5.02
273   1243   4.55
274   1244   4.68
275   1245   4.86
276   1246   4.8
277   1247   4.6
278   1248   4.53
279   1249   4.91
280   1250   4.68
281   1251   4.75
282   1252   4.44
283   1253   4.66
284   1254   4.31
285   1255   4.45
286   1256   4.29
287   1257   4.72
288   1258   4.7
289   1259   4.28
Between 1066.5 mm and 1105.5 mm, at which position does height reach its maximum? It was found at 1067 mm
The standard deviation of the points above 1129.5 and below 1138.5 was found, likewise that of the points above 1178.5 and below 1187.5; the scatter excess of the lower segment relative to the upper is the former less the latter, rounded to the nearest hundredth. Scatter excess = 0.00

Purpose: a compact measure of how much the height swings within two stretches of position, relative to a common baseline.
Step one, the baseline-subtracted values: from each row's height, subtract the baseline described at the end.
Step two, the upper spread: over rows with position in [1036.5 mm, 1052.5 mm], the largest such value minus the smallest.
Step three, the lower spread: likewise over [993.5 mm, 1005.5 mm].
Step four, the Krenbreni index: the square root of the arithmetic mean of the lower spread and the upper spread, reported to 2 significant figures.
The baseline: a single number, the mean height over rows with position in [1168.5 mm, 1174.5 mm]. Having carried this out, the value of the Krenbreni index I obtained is 0.95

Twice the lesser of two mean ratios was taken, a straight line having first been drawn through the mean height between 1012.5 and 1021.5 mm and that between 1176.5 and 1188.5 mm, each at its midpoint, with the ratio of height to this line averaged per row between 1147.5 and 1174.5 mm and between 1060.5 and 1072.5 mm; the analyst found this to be 1.82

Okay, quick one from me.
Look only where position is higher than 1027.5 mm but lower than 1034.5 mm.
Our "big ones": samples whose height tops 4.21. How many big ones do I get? 7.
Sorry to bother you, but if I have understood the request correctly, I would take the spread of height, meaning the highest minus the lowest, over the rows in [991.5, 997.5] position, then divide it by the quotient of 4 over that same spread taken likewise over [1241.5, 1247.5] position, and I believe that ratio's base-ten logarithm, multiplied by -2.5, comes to 3.24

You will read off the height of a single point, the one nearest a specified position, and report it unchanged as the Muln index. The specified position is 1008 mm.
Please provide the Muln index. 4.59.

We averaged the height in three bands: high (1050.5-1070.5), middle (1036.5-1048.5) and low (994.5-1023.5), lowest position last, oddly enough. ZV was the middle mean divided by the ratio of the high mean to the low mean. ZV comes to 5.4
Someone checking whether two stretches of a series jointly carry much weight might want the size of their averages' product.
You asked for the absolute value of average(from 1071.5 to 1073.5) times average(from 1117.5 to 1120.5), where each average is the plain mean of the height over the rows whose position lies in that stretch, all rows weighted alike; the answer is 15.6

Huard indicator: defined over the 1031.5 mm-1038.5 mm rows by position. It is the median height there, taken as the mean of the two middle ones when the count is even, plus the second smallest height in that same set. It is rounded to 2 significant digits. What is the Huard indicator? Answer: 9.8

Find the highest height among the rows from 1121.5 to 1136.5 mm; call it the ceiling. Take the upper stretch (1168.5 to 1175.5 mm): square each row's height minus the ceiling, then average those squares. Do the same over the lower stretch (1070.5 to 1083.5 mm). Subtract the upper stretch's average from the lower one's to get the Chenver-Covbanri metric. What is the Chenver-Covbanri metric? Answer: -0.10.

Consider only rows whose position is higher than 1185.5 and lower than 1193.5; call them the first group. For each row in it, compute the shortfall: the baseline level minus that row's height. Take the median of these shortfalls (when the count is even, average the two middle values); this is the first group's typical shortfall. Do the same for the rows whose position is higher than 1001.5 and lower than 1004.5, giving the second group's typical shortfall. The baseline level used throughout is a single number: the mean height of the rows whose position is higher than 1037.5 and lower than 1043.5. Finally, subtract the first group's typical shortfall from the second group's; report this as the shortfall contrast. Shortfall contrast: -1.3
